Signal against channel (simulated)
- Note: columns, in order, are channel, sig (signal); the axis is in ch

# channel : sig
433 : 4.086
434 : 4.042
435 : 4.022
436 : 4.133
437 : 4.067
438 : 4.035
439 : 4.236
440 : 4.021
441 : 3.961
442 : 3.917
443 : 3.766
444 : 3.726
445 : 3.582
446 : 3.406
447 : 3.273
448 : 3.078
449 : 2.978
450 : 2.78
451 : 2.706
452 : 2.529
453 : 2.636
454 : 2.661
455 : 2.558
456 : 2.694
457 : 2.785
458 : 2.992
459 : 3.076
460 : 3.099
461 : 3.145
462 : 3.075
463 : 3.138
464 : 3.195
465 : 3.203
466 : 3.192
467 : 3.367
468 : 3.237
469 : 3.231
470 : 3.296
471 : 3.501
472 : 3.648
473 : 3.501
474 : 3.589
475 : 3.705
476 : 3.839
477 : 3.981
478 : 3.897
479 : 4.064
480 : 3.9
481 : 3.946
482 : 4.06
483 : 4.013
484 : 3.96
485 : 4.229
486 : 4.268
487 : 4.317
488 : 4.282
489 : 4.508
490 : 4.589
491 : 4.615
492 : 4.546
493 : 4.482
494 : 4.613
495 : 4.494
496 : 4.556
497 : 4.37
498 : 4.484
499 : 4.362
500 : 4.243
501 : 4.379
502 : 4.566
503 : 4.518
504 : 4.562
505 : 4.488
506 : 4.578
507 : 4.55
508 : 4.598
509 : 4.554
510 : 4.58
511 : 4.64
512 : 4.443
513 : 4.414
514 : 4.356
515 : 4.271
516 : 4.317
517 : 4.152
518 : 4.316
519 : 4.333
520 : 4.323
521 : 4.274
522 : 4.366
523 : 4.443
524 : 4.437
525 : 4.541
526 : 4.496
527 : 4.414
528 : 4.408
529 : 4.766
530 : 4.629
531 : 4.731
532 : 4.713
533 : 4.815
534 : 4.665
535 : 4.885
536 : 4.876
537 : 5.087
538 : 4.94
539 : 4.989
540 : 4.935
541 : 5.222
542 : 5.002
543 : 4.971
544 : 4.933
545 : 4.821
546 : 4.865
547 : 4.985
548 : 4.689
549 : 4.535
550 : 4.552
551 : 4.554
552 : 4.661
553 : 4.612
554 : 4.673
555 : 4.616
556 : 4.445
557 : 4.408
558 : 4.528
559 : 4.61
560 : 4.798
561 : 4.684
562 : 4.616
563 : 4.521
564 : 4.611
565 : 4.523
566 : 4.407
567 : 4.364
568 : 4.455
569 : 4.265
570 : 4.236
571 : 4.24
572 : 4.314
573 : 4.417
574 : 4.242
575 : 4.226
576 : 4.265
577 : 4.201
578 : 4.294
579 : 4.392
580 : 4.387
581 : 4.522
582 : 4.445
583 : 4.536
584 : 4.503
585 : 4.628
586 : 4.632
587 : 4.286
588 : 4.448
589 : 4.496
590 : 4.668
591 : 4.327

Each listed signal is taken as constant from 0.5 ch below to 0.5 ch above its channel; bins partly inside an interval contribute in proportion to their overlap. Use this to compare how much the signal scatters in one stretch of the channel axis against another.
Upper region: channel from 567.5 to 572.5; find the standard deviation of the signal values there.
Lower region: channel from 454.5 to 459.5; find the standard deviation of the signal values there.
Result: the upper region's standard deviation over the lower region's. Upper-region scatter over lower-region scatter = 0.43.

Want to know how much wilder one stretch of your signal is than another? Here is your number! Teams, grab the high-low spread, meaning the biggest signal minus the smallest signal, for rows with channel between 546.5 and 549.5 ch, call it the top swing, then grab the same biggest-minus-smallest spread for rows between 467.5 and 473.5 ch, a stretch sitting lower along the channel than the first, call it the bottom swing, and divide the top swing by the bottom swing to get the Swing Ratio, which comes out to 1.1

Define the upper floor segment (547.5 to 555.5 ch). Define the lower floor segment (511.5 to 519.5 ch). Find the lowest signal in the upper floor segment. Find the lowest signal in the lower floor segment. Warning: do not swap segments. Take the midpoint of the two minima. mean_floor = 4.34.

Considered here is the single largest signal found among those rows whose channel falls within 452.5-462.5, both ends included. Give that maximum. 3.145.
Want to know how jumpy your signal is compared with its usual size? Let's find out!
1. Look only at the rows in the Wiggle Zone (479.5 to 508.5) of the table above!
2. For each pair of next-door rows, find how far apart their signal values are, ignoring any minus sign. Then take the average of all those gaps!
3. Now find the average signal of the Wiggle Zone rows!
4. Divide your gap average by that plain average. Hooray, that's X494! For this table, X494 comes 0.021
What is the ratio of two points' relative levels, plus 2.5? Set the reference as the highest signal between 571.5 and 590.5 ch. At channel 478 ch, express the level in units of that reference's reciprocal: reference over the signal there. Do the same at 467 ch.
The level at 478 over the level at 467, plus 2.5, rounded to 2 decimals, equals 3.36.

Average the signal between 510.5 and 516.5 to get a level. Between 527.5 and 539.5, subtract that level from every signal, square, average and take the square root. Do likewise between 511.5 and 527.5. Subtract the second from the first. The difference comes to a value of 0.32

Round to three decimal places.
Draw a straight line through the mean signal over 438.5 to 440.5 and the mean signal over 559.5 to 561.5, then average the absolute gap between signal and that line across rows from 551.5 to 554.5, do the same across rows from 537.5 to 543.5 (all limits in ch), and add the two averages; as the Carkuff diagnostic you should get 0.424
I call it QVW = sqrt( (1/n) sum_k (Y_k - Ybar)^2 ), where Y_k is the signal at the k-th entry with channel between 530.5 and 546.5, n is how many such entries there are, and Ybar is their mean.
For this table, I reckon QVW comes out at 0.137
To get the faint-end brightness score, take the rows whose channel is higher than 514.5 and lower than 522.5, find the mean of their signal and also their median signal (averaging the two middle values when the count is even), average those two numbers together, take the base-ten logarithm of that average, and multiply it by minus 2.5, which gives -1.58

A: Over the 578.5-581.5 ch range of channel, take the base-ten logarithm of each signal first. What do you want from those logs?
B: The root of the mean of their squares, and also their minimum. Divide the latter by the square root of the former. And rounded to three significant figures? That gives 0.799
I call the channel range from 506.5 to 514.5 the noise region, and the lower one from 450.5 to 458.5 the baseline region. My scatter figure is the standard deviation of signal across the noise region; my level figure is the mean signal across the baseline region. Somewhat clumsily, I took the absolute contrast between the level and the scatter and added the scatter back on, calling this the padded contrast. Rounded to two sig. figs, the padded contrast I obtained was 2.7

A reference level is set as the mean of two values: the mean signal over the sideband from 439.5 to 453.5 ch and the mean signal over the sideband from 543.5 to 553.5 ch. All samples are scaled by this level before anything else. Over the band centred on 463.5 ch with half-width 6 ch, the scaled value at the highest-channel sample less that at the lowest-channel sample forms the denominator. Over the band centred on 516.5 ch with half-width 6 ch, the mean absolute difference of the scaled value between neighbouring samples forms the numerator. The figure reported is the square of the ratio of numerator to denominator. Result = 0.12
